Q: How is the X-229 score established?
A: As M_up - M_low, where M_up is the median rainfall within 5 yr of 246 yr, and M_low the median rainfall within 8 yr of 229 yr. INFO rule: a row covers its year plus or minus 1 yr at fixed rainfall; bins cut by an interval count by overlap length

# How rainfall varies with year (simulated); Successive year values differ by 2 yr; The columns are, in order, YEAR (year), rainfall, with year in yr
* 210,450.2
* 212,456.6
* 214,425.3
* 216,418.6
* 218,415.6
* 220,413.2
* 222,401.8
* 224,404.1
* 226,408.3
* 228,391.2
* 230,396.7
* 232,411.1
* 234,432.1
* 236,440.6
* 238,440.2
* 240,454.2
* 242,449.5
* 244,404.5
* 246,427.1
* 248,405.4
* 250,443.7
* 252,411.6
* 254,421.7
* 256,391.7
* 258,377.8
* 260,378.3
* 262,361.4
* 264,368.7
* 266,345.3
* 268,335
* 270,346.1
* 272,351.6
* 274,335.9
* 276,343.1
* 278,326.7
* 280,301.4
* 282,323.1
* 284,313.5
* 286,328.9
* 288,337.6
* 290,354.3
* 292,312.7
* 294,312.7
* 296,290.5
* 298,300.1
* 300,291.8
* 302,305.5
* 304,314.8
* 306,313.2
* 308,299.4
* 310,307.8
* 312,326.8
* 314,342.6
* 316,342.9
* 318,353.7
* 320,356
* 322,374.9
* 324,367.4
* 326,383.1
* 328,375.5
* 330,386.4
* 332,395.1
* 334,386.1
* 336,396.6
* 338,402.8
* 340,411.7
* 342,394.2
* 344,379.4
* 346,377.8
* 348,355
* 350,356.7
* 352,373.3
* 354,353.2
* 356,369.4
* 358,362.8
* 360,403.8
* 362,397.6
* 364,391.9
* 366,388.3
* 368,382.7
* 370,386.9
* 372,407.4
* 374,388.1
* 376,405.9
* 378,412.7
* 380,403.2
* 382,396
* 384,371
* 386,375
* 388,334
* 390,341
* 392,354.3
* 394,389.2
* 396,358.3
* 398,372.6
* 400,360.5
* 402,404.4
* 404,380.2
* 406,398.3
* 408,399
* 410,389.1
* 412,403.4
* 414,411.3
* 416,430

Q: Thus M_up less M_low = 21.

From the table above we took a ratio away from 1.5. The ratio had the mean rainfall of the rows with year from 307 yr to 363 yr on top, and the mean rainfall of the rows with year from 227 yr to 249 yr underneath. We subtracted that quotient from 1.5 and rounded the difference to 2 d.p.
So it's 0.63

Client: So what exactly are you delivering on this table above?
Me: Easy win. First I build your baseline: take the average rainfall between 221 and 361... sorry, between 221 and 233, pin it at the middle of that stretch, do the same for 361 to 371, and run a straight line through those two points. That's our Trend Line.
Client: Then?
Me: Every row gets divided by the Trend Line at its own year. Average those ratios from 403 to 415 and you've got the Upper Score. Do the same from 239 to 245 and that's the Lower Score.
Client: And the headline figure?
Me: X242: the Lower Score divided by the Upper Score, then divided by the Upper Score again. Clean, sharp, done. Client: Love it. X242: 1.03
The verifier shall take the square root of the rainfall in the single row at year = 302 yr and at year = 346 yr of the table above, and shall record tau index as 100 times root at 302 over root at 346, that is 90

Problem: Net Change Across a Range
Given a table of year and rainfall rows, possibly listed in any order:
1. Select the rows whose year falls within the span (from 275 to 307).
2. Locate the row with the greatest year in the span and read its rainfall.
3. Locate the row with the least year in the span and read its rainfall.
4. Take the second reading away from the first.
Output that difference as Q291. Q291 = -30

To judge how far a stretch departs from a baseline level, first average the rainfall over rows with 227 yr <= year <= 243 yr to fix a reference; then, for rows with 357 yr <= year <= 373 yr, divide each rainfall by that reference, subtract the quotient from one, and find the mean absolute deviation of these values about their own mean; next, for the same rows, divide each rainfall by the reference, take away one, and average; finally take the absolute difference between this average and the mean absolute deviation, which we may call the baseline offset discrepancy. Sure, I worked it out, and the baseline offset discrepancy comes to 0.11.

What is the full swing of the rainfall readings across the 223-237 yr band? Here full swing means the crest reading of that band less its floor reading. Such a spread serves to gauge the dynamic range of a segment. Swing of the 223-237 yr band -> 49.4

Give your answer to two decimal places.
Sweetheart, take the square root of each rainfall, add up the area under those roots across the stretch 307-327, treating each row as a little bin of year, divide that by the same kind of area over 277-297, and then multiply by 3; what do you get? 3.12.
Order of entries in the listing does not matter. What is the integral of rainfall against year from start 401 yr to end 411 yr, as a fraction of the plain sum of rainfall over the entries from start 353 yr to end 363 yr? 2.09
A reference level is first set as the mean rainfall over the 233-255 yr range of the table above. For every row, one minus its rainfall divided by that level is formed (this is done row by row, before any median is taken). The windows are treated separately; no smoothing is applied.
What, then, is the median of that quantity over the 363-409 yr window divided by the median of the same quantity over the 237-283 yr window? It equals 0.80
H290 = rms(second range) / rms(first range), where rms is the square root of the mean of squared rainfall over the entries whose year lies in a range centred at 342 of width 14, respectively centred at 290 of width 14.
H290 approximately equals 1.21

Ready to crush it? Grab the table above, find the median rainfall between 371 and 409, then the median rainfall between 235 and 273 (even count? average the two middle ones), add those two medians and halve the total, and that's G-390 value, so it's 396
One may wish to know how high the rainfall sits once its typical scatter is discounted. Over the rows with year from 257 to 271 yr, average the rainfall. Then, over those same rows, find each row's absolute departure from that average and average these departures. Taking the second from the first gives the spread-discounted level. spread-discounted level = 345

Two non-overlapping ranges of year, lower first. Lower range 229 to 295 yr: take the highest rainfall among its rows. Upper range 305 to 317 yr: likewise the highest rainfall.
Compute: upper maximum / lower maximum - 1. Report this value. -0.25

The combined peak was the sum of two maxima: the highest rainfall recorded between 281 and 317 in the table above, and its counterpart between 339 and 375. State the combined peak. 766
